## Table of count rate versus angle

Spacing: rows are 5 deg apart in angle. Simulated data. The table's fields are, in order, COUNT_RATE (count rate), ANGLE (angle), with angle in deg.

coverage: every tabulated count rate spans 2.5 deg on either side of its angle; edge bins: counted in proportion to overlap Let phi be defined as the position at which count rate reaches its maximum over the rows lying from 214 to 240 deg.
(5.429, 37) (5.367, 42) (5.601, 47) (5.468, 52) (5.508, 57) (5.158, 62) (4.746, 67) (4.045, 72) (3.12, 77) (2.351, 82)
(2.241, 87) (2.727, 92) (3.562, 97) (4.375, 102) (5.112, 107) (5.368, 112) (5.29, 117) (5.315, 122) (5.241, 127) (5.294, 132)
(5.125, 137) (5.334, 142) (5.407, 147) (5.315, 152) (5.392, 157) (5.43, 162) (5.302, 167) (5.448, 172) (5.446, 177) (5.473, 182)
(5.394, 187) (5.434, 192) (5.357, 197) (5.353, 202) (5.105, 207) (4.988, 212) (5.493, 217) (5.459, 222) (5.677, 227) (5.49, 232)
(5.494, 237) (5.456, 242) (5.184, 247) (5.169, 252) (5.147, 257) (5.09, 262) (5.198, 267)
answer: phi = 227 deg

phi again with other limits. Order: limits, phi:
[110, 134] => 112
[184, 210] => 192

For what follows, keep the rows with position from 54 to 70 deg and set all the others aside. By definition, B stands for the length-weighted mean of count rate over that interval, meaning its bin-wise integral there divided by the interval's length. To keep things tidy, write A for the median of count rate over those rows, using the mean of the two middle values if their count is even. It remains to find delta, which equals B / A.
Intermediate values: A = 5.16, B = 5.11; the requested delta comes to 0.99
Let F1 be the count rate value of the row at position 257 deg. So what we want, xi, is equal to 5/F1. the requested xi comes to 0.971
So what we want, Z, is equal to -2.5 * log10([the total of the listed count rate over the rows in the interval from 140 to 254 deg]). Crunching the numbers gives -5.2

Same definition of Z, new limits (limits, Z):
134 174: -4.1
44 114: -4.4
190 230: -4.1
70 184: -5.1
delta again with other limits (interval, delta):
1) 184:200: 1.00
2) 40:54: 1.00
